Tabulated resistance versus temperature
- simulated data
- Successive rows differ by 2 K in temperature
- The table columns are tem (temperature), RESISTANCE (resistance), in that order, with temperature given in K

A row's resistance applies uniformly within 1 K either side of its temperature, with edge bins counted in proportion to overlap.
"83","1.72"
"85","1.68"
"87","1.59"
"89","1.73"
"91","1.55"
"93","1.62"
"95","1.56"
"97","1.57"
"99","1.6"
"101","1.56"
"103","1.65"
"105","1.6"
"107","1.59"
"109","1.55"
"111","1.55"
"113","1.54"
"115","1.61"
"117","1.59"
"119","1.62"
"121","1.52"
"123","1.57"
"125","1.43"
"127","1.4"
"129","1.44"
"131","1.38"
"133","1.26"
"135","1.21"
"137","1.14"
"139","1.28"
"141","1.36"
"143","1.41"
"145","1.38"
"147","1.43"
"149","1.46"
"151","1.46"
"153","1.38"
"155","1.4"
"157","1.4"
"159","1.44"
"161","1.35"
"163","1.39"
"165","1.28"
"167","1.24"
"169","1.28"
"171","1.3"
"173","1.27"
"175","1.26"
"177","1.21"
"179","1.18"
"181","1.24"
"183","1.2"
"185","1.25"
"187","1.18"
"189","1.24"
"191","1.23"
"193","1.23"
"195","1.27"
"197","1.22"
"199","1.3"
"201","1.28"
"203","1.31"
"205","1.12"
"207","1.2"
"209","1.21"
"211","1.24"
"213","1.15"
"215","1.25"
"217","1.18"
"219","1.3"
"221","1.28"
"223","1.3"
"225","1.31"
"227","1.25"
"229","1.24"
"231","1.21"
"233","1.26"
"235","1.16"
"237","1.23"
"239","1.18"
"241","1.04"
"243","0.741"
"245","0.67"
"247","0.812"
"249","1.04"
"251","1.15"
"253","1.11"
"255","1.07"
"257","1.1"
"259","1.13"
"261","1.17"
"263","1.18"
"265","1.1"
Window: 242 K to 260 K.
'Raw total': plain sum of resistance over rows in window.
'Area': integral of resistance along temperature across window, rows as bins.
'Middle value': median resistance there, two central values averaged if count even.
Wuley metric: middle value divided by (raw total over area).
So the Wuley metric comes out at 2.14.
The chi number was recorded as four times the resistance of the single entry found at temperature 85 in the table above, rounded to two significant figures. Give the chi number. 6.7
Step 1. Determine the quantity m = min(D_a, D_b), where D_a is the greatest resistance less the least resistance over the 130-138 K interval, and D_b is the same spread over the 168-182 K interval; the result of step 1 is 0.12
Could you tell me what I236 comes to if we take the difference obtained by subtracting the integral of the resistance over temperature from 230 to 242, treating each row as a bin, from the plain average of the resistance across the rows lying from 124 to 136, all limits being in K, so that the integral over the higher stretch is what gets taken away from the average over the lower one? -12.8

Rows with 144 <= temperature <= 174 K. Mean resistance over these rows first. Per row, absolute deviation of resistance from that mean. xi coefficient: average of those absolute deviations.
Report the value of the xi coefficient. 0.062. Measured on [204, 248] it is 0.125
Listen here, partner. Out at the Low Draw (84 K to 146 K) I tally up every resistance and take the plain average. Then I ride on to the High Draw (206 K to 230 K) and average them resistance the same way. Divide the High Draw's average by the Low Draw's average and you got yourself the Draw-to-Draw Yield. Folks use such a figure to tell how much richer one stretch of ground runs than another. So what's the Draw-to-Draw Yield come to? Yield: 0.83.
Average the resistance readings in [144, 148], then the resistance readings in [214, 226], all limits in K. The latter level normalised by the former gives 0.90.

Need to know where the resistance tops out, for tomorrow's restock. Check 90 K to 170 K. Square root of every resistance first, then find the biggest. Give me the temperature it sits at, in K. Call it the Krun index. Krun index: 103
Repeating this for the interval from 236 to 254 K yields 237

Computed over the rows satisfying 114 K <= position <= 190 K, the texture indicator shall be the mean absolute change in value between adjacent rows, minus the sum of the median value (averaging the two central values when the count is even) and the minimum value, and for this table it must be -2.46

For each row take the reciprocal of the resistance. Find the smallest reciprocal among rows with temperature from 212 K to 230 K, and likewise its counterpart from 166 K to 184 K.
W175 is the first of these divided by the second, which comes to 0.99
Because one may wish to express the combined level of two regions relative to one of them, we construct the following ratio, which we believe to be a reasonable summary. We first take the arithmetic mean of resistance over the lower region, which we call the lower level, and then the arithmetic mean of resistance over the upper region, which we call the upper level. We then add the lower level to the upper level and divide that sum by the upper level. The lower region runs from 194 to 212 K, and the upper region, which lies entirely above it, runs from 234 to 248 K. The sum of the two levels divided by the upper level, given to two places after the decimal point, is 2.27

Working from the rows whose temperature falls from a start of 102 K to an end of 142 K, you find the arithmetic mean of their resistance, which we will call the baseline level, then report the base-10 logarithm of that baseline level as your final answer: 0.166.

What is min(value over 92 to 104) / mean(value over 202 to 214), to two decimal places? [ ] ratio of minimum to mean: 1.29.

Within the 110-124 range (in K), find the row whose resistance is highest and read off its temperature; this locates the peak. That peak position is 119 K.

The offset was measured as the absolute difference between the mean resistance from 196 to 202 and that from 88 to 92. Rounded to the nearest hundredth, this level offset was 0.37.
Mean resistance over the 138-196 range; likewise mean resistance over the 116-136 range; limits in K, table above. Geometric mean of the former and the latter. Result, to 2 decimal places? 1.37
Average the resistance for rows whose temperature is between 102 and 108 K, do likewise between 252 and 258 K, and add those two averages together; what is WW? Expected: 2.71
